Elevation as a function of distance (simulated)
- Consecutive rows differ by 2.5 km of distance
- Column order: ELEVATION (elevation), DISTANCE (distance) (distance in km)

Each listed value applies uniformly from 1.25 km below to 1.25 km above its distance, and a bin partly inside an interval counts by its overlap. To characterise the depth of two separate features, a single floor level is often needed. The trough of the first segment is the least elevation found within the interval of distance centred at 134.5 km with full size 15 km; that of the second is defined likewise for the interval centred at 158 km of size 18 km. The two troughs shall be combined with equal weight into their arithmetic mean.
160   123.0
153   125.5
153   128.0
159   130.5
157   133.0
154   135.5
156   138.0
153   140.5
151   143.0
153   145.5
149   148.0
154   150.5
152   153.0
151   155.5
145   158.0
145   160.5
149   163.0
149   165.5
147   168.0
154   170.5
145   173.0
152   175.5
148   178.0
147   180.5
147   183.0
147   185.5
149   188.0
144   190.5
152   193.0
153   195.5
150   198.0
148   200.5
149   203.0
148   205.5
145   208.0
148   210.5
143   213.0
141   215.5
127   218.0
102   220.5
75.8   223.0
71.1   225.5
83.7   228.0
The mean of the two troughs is 149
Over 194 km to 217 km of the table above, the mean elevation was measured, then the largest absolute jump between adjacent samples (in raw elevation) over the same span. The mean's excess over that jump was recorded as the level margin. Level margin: 142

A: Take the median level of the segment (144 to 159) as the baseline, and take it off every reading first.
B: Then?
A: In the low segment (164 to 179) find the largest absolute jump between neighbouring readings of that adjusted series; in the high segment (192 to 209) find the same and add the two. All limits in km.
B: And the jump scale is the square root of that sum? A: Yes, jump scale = 3.5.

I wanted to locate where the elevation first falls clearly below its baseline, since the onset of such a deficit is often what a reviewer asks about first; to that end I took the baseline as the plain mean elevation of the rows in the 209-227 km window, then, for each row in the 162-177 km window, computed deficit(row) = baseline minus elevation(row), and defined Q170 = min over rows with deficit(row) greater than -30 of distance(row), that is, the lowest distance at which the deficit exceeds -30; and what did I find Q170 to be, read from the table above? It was 173.0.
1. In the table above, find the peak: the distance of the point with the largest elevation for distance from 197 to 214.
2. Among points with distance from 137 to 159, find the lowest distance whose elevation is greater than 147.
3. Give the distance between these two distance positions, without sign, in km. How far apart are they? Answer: 60.0 km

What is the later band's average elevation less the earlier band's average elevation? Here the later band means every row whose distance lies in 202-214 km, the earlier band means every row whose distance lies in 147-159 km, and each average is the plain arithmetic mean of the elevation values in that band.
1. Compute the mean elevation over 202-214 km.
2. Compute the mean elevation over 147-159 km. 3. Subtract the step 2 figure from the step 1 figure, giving -4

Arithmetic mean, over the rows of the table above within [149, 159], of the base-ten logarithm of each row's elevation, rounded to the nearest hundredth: 2.18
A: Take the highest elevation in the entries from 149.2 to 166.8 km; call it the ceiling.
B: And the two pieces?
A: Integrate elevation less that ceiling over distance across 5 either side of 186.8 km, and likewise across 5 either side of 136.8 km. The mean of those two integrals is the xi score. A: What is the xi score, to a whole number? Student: -31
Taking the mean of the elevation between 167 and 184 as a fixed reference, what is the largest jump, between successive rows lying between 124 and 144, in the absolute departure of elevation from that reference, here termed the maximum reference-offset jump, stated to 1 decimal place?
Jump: 6.0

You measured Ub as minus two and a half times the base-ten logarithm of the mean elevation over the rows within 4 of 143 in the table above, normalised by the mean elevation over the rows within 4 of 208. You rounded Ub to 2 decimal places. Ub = -0.04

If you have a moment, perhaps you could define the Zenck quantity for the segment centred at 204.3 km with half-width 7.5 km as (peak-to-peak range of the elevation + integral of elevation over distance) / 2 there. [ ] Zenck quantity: 1112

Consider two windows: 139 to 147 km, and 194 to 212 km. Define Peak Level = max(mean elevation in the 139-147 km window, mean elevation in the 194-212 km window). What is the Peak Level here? 152.3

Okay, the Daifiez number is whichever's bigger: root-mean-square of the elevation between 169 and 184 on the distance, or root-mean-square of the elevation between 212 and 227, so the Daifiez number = 149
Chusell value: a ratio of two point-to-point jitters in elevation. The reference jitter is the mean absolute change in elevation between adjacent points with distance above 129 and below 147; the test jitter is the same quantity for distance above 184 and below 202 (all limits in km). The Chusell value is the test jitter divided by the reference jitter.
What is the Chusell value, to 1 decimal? 1.5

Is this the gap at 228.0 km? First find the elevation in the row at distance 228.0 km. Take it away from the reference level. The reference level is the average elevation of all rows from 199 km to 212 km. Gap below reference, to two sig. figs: 64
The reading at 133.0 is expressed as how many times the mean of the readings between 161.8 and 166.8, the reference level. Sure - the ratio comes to 1.05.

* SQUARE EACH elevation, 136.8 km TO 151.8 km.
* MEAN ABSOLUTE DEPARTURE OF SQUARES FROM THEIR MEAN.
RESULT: 541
